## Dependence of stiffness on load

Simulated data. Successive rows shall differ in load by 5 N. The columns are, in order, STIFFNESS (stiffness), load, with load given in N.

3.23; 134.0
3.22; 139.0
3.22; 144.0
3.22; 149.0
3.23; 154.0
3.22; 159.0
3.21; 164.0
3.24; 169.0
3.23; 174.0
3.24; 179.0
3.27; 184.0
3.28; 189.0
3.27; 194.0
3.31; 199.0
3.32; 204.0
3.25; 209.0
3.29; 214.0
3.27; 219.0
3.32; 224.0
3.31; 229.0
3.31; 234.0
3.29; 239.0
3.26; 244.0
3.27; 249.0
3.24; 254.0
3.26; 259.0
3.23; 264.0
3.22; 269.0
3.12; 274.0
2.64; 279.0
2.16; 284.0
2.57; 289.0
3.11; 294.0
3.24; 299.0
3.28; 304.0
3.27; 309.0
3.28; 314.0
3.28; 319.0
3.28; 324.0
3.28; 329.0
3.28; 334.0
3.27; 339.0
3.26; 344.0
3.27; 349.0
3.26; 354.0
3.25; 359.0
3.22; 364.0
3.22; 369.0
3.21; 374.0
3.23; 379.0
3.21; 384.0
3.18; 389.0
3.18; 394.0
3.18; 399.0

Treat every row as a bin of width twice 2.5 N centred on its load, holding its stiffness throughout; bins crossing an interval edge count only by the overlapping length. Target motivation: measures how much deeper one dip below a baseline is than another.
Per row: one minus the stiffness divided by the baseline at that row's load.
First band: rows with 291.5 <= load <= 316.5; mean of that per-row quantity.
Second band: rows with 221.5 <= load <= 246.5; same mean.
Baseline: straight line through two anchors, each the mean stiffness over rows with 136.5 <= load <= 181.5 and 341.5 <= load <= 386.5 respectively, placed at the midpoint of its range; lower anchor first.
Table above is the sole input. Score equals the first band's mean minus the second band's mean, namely 0.020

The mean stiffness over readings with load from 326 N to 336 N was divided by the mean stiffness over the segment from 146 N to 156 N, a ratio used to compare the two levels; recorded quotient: 1.02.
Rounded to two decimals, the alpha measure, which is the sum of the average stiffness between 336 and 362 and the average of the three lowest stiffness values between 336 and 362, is 6.52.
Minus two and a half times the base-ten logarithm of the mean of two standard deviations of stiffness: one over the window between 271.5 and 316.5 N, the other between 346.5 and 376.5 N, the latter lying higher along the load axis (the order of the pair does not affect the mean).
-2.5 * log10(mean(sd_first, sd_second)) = 1.7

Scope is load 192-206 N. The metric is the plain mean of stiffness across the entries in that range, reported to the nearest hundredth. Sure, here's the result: 3.30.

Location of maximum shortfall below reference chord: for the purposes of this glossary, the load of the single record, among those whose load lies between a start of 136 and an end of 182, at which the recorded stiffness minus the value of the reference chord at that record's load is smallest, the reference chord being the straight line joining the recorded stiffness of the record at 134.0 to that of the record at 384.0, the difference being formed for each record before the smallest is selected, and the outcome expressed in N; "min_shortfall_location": 164.0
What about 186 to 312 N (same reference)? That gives 284.0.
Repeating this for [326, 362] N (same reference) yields 359.0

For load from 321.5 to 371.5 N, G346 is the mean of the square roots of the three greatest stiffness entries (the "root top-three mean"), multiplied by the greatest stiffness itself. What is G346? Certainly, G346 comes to 5.94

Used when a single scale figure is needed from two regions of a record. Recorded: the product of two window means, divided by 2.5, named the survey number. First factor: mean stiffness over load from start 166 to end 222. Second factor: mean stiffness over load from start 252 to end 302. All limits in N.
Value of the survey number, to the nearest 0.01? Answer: 3.90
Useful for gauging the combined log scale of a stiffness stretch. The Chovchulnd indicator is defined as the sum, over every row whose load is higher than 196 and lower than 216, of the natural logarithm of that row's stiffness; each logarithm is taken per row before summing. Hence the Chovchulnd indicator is 5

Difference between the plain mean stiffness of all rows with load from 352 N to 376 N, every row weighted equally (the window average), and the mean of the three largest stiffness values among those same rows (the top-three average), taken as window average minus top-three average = -0.011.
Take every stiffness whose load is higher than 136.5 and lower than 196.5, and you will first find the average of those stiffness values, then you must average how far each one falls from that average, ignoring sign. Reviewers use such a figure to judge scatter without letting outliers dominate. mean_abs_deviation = 0.019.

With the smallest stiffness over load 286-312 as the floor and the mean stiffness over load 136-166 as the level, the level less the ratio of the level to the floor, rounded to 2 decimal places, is 1.97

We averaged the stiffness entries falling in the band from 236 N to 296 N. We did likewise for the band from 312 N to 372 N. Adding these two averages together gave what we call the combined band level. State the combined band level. 6.29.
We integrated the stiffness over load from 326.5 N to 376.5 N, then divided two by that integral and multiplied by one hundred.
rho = 1.2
